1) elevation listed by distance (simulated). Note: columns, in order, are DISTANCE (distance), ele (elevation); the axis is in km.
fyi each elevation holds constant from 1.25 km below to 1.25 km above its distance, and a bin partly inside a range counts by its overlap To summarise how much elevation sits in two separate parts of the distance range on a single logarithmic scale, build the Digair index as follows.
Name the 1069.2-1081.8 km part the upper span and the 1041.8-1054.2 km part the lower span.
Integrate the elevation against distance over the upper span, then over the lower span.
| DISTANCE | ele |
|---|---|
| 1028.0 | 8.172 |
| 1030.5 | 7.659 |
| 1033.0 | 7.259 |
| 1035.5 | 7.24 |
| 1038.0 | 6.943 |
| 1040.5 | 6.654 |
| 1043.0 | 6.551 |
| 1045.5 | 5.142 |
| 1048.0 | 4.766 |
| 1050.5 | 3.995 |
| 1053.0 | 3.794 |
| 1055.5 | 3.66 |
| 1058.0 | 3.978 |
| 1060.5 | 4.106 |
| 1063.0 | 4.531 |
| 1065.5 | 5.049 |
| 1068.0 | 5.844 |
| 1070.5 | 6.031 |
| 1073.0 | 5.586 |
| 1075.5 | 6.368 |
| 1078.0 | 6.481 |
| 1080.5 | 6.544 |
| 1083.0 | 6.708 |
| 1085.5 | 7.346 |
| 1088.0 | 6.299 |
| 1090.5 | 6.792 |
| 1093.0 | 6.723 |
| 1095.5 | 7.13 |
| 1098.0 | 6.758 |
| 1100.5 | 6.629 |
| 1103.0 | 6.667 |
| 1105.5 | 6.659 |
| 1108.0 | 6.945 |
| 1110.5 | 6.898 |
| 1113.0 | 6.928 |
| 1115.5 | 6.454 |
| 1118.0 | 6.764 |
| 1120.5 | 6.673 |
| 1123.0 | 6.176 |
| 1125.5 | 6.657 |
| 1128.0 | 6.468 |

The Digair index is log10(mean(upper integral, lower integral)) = 1.84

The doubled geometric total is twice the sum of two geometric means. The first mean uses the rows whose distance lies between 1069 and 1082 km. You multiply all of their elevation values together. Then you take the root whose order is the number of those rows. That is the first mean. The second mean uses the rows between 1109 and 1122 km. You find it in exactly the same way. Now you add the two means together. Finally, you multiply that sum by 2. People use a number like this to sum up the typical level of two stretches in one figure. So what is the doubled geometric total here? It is 25.9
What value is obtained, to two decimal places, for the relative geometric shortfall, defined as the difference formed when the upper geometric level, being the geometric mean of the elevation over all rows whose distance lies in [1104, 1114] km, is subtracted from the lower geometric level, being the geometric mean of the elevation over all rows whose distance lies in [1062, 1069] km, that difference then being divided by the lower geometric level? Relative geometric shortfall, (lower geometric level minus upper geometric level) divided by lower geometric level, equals -0.34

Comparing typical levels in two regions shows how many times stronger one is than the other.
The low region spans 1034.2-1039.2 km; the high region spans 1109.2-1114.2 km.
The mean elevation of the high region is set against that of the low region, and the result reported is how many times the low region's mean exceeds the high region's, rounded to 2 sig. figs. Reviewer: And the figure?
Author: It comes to 1.0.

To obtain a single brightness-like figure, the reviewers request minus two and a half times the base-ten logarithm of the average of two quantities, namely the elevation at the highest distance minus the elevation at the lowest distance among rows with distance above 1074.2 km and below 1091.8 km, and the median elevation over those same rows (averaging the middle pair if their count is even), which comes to -1.36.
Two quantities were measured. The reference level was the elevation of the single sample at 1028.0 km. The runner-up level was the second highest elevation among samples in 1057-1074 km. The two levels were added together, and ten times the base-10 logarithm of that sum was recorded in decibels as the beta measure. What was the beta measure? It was 11.5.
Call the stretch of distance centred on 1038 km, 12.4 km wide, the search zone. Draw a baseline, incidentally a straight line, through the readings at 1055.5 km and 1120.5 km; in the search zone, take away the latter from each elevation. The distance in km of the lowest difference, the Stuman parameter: 1043.0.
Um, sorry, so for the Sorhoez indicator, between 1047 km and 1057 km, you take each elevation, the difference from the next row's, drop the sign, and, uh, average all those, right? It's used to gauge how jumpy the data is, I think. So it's 0.37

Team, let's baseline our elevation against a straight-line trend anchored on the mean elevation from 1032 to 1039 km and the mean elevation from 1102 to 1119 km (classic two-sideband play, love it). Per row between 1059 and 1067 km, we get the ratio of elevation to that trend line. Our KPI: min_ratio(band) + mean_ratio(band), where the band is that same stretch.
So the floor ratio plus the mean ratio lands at 1.24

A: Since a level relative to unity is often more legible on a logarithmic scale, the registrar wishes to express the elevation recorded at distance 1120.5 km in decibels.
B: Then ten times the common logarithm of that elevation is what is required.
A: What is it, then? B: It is 8.24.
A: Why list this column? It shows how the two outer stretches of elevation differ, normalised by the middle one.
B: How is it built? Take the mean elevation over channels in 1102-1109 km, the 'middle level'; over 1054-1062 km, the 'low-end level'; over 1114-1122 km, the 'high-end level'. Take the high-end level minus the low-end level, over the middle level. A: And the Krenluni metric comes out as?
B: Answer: 0.40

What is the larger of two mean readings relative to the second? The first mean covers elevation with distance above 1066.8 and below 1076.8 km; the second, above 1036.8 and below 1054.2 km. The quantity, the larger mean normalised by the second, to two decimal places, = 1.10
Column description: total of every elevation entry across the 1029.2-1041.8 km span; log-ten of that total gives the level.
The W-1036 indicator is 1.55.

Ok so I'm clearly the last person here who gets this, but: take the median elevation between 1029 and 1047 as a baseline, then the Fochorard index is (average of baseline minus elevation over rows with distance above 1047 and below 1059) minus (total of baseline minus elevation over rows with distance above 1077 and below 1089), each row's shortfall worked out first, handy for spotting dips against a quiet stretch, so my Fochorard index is 2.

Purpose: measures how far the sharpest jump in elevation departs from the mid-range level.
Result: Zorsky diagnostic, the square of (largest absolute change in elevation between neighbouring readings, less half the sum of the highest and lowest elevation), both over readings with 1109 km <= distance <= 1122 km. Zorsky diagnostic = 39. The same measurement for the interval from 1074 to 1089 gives 33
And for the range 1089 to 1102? 42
